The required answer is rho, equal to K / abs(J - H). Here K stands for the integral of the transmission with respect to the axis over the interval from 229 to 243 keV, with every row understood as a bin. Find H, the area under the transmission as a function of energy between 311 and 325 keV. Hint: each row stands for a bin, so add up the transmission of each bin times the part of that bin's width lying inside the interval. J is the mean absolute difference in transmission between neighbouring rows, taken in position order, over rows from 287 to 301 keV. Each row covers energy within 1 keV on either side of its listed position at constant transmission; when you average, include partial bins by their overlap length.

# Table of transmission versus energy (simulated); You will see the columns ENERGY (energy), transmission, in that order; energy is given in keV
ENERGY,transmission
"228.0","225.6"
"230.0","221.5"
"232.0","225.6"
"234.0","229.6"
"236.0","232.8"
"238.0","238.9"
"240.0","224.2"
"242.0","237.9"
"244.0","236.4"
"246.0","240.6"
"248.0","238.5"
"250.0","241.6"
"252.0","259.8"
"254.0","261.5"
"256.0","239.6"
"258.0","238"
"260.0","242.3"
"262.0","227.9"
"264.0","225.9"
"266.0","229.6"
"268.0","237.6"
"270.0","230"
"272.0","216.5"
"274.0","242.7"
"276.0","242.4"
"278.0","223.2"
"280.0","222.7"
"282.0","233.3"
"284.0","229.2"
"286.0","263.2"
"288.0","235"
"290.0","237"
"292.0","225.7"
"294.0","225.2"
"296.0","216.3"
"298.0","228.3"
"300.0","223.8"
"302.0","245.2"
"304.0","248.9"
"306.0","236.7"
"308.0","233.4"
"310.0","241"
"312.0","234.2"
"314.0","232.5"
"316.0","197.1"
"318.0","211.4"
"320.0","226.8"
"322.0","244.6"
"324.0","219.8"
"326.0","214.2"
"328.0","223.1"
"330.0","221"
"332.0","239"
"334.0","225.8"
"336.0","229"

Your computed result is 1.03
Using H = 3133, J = 7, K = 3221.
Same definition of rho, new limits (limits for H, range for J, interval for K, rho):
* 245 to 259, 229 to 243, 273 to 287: 0.97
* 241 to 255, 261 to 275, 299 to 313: 0.97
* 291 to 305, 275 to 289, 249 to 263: 1.07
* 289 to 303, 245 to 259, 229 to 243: 1.01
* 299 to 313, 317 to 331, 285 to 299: 0.98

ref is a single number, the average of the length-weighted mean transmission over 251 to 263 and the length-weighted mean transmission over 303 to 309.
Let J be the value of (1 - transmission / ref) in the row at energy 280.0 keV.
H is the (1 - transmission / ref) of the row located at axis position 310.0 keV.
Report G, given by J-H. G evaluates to 0.08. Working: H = 0.01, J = 0.08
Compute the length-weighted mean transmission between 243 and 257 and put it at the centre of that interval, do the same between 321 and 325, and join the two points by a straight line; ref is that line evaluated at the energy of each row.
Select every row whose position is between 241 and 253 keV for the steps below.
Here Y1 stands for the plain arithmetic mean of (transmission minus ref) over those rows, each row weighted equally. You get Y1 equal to -4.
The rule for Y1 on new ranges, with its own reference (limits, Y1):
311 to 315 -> -1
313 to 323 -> -11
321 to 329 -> -6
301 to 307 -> 8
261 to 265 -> -16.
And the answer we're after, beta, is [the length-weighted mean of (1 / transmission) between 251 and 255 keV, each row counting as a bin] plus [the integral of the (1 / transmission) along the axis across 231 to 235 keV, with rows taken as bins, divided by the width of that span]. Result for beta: 0.0082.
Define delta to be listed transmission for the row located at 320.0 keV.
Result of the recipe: 226.8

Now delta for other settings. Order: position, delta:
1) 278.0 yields 223.2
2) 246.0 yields 240.6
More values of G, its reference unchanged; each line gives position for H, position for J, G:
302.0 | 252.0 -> -0.06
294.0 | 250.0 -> -0.07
